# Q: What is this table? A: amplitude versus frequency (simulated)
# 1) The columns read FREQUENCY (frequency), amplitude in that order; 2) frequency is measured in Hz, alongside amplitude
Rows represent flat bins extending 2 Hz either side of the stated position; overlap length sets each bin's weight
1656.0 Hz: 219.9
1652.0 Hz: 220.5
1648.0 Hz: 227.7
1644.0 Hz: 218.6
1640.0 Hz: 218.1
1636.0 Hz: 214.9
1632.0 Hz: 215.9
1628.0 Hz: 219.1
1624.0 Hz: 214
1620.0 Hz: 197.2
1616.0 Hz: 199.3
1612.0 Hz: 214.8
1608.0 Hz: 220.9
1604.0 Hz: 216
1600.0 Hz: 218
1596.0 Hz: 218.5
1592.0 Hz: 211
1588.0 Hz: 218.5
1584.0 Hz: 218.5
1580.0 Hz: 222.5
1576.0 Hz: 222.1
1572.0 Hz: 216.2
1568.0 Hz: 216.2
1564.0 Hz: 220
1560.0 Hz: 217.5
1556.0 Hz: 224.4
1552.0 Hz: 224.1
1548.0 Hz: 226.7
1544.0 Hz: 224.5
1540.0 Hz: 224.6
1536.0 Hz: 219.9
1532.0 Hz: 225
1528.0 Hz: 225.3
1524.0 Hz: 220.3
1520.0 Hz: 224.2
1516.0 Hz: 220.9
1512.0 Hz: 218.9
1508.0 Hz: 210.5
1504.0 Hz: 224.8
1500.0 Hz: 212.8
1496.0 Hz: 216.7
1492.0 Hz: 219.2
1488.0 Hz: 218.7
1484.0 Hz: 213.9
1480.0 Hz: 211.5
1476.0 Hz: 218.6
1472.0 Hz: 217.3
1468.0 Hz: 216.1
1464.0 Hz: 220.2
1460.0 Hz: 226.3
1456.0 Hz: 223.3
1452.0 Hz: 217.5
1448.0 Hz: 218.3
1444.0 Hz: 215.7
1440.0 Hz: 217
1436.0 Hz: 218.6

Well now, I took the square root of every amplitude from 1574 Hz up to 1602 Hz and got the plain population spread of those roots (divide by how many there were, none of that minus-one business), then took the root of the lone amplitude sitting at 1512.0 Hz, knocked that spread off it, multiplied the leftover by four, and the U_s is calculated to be 58.7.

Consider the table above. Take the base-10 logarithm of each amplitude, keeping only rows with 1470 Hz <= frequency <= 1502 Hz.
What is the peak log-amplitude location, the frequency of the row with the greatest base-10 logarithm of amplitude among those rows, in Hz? 1492.0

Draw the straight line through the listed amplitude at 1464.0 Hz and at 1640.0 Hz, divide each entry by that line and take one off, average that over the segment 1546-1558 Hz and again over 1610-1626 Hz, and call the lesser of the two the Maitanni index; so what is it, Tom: -0.06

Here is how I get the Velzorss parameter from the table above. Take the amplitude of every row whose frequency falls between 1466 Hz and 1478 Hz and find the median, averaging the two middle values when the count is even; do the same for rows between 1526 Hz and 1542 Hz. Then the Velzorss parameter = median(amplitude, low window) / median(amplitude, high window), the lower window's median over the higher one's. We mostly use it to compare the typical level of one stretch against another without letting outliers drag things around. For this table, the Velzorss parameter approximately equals 0.97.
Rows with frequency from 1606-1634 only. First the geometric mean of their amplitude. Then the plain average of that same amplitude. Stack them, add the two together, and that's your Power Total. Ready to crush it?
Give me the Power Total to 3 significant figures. 423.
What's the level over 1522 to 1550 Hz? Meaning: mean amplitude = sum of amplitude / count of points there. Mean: 224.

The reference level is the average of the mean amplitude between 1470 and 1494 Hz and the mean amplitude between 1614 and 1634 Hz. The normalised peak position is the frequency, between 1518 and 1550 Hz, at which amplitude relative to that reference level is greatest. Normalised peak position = 1548.0 Hz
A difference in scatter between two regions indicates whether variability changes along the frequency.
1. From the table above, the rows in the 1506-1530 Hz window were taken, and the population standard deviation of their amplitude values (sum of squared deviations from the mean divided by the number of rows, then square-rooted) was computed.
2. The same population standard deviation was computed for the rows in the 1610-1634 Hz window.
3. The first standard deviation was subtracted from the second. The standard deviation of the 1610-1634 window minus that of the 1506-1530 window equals 3.7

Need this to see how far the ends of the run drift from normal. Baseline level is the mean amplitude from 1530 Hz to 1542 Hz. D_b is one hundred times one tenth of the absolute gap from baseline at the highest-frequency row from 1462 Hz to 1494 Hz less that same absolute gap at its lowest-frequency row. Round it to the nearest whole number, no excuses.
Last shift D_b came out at 10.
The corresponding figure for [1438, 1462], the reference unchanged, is -30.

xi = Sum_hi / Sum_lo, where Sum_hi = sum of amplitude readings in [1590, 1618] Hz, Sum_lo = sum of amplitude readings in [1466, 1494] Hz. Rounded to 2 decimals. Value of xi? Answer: 0.99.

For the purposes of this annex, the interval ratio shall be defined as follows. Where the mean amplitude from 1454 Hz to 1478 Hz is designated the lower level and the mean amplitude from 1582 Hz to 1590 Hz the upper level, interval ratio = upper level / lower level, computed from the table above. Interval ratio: 0.992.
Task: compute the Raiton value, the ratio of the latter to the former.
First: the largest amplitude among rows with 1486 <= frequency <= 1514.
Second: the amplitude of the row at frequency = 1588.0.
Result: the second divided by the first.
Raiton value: 0.972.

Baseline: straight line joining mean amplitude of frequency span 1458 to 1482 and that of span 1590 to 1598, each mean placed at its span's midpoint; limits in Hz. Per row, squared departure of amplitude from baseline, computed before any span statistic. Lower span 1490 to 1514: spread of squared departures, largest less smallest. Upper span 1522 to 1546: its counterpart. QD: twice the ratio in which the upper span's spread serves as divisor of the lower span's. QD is 1.7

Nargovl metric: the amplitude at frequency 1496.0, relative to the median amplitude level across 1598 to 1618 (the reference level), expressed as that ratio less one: 0.003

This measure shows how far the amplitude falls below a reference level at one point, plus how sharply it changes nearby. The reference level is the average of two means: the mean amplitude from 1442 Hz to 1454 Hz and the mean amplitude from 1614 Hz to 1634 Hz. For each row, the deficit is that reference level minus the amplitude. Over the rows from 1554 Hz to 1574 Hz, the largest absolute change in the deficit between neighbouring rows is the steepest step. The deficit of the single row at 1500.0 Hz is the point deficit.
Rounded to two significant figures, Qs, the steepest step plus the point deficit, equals 7.2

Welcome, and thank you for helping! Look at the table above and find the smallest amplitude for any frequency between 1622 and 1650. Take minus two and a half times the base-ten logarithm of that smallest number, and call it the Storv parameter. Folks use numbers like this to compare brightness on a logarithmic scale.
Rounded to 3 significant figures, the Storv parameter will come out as -5.83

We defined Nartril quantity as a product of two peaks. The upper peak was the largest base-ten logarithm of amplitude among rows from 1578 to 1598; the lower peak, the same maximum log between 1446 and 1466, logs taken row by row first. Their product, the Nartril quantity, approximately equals 5.53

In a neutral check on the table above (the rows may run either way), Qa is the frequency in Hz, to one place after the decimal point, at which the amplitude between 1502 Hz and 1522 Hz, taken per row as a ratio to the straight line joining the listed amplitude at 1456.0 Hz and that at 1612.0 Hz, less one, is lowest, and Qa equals 1508.0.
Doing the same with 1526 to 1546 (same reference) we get 1536.0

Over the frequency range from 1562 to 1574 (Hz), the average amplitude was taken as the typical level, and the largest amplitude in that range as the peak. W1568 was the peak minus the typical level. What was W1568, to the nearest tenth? 2.5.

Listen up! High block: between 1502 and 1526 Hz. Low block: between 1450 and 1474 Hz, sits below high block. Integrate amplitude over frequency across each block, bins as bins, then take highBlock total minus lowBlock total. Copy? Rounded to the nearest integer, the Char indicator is -4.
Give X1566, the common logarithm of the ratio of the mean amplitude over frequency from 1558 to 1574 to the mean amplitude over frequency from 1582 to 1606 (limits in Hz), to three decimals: 0.001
